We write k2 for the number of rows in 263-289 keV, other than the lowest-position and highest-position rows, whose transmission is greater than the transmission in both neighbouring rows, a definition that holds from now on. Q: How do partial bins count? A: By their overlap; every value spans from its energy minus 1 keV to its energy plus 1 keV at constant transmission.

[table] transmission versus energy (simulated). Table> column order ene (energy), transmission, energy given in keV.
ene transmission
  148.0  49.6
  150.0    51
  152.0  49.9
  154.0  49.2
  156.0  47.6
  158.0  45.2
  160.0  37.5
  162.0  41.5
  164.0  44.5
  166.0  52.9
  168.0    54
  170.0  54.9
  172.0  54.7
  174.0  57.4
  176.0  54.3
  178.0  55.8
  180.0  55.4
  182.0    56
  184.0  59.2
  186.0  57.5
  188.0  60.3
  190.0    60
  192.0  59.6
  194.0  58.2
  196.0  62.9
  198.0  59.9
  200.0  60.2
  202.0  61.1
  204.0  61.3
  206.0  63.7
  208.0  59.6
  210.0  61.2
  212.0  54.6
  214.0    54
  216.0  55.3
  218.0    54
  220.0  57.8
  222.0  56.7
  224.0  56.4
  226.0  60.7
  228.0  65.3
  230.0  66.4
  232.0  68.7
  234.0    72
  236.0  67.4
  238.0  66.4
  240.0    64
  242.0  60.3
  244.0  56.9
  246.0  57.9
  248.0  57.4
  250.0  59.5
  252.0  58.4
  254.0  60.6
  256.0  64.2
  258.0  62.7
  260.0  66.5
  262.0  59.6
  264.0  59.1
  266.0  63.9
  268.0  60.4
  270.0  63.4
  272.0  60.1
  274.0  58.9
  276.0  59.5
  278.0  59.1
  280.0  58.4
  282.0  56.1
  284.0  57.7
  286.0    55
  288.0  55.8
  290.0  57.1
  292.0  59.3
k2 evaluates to 4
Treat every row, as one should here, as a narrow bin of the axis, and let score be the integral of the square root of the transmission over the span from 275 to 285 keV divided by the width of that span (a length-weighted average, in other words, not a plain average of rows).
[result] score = 7.63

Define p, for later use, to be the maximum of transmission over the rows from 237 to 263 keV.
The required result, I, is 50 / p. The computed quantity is 0.75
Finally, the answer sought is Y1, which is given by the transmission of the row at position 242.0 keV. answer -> 60.3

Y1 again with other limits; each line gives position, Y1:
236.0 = 67.4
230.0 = 66.4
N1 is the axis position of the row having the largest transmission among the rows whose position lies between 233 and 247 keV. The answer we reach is 234.0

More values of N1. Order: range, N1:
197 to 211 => 206.0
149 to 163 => 150.0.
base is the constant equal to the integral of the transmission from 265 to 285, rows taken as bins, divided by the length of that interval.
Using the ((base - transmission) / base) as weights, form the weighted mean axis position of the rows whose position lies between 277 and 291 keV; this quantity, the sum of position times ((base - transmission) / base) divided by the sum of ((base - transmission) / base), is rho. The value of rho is 285.3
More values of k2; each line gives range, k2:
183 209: 3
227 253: 3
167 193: 5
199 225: 4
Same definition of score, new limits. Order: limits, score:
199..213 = 7.76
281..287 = 7.50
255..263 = 7.95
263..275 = 7.81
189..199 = 7.75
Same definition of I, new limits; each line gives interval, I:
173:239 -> 0.69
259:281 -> 0.75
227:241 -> 0.69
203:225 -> 0.78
